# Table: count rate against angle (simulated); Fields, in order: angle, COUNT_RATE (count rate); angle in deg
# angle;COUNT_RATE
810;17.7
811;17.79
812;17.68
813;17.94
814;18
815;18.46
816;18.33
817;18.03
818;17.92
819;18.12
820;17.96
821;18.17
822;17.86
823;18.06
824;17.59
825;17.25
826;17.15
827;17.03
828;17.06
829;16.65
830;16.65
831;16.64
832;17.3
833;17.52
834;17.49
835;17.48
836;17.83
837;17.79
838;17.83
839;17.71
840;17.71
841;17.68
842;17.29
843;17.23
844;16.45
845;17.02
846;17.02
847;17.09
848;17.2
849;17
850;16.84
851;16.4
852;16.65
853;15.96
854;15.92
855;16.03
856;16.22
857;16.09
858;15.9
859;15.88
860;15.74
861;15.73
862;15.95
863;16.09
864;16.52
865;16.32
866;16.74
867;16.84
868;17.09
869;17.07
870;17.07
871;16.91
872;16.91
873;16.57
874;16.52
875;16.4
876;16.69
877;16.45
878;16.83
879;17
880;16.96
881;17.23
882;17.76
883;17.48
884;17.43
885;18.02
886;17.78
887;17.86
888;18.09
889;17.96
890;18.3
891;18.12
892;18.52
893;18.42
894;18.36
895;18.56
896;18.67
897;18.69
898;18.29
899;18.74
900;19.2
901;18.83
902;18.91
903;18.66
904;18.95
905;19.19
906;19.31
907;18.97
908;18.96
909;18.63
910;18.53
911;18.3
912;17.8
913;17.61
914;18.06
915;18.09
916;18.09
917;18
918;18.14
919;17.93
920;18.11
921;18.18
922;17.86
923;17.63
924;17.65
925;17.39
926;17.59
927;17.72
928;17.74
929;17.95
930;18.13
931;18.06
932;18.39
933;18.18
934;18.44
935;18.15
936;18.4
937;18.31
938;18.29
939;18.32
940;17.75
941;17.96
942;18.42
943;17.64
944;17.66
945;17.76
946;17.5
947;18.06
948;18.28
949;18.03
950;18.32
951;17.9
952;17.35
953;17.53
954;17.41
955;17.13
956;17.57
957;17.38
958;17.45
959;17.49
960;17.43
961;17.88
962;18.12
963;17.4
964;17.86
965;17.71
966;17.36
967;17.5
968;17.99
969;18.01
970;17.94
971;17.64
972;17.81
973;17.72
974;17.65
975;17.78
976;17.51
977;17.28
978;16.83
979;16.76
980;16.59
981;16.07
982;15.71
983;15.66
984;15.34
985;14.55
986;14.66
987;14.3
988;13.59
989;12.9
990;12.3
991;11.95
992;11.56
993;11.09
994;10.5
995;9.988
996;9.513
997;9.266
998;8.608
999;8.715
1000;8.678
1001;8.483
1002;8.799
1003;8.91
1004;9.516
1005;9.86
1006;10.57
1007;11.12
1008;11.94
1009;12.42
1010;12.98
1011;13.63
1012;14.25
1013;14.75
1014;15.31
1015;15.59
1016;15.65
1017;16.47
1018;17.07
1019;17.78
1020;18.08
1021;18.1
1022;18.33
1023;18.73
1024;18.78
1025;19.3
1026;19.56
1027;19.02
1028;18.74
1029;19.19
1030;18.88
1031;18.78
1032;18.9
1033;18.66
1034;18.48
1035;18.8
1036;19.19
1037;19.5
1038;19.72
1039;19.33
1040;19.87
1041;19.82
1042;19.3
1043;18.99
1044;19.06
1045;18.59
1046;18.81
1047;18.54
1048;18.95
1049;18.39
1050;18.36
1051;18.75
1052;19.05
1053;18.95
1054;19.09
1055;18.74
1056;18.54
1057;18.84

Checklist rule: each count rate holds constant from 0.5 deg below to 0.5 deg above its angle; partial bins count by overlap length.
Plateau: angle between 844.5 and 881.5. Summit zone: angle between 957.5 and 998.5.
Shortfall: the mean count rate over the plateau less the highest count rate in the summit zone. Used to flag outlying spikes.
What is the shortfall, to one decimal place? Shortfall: -1.6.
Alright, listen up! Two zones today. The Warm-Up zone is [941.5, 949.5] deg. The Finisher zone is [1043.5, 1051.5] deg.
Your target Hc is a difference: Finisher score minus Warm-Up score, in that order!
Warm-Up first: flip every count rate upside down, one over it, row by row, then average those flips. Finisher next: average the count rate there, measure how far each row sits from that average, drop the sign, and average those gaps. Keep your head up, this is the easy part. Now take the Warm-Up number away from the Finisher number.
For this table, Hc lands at 0.16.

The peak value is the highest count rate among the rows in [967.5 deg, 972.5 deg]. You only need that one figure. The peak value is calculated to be 18.01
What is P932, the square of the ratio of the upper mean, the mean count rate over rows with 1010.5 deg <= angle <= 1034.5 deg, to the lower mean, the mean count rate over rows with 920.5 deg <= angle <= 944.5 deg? 1.0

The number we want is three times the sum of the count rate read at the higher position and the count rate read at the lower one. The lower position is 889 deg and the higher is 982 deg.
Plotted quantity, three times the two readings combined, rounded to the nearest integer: 101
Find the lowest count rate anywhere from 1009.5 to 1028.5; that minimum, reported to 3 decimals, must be 12.980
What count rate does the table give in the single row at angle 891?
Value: 18.12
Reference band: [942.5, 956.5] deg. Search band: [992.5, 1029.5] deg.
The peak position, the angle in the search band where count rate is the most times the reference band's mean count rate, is 1026 deg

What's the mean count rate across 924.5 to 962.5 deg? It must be 17.9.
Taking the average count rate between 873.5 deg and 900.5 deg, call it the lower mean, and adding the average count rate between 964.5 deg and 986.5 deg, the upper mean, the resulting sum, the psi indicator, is 34.7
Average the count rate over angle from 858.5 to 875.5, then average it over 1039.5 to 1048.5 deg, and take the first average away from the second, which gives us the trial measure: 2.6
